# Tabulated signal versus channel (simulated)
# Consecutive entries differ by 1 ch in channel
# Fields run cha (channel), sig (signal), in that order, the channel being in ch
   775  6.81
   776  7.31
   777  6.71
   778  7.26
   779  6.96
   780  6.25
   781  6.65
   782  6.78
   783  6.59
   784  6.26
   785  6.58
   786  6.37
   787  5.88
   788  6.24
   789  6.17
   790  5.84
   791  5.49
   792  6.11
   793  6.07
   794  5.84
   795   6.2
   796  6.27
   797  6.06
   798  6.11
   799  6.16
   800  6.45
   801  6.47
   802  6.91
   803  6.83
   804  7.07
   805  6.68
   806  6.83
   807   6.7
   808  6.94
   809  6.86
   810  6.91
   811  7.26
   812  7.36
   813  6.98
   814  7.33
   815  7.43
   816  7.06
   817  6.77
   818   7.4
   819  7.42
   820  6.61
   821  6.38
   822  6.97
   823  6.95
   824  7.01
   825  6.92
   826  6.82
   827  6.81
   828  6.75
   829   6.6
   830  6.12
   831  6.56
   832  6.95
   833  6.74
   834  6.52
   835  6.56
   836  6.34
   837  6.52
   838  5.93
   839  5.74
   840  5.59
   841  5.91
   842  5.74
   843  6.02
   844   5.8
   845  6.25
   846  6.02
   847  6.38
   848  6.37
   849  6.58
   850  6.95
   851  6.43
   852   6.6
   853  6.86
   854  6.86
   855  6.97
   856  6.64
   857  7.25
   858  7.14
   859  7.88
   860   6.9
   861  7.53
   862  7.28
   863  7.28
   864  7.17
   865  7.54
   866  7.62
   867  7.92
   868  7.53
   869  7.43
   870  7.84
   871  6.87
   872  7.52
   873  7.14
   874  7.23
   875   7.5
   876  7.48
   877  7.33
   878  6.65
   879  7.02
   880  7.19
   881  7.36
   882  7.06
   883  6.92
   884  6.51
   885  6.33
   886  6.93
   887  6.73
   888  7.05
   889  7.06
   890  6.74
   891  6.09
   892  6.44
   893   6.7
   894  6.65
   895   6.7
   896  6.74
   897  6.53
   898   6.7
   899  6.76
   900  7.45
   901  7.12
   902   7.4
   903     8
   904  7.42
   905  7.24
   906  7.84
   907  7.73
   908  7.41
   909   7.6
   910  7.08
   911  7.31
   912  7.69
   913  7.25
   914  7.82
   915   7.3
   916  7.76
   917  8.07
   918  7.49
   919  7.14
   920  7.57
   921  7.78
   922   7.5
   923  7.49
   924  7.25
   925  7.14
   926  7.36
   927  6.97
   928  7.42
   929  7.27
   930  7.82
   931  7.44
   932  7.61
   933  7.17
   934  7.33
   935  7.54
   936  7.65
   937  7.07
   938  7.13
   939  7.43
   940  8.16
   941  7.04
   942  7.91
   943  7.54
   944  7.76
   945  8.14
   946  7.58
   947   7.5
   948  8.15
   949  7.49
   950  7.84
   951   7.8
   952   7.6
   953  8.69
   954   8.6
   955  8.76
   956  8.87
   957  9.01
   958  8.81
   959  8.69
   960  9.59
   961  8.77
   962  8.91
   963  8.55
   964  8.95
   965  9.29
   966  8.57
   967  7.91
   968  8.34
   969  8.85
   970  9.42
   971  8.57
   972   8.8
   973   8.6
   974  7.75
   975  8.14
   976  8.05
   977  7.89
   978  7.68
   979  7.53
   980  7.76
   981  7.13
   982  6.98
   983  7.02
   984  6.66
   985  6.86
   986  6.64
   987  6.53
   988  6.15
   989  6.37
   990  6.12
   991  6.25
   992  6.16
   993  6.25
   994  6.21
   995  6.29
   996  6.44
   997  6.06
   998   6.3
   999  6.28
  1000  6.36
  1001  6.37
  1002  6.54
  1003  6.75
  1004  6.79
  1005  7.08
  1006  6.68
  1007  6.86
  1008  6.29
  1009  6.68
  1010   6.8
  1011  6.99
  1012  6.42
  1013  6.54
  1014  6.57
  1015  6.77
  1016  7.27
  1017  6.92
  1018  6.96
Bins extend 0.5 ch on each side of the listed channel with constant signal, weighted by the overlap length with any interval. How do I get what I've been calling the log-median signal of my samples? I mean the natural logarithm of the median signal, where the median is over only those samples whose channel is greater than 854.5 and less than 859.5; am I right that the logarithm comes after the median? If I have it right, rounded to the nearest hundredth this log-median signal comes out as 1.97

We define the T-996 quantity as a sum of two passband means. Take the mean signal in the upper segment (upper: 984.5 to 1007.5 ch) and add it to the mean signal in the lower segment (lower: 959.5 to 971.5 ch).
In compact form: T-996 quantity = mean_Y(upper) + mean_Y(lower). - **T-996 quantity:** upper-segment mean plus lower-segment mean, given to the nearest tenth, 15.3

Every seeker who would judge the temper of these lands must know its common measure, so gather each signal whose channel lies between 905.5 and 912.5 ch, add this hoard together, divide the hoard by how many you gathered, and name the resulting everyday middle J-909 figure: 7.5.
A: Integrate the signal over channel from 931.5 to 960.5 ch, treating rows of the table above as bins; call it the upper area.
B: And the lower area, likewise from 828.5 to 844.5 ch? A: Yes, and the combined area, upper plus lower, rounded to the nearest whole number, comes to 330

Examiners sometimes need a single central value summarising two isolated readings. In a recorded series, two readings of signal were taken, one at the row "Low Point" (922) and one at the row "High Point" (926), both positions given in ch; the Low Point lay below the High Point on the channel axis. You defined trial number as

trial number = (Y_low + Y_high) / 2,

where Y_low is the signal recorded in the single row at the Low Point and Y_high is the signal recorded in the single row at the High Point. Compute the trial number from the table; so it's 7.43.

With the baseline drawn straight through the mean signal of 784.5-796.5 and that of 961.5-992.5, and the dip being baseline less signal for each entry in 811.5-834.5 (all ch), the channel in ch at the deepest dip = 830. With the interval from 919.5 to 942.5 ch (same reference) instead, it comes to 941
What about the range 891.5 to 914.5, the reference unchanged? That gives 892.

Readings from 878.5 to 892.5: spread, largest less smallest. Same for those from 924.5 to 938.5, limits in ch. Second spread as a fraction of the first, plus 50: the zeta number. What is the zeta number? 50.7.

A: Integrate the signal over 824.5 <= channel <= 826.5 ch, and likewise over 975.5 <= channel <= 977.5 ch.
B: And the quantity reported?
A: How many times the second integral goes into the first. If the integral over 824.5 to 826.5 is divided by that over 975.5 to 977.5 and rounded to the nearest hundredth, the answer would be 0.86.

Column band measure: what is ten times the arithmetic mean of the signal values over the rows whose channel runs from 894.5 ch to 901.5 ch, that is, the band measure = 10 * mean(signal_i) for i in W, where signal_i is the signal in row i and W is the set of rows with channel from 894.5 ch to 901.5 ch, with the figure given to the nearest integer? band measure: 69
